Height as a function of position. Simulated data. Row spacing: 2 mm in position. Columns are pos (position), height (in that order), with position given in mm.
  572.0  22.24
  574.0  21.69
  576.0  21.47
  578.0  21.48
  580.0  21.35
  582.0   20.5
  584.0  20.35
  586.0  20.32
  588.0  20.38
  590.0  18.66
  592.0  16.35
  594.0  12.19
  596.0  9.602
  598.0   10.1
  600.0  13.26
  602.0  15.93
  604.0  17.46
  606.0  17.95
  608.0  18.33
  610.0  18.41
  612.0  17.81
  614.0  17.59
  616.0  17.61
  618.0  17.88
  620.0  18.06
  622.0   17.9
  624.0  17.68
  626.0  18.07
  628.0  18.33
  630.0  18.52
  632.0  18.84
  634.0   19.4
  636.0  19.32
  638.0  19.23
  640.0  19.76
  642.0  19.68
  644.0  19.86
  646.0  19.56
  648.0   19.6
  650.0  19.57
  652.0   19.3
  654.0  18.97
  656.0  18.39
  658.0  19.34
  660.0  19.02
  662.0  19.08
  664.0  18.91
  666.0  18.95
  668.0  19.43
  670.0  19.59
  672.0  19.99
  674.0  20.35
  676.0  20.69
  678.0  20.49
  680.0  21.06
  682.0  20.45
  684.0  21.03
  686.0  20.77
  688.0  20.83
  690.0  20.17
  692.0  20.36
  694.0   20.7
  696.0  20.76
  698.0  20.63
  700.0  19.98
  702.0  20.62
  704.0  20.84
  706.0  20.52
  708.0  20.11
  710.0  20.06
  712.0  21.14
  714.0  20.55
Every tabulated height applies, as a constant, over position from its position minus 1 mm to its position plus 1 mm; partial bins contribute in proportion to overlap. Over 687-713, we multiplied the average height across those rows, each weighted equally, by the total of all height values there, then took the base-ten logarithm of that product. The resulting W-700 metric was 3.74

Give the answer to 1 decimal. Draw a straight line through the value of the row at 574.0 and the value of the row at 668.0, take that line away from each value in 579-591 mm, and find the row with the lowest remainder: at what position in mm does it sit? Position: 590.0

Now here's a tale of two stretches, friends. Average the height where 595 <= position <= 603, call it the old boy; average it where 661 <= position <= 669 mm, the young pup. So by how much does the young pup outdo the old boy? 7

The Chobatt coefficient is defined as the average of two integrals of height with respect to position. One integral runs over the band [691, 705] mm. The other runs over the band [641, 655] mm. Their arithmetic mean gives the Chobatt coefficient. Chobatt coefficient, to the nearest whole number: 280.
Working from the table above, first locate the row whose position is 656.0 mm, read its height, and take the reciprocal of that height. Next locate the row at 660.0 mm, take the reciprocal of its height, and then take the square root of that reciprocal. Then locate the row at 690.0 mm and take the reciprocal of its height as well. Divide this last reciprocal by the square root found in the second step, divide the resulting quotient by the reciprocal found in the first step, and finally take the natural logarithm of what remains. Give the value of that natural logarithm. 1.38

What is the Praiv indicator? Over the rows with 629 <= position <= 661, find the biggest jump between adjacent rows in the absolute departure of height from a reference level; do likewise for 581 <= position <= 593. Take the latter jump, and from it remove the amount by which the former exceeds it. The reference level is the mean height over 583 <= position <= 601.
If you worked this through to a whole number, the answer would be 4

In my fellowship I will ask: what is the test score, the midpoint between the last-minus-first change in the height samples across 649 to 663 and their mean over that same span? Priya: 9.3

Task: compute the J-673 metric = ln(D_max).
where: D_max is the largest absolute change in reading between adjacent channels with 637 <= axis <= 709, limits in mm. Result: -0.05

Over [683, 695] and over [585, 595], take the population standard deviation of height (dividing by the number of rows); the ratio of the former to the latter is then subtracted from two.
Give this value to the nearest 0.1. 1.9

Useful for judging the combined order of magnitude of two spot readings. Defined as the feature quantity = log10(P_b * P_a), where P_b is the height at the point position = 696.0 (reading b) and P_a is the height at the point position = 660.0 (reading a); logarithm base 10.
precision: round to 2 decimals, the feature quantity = 2.60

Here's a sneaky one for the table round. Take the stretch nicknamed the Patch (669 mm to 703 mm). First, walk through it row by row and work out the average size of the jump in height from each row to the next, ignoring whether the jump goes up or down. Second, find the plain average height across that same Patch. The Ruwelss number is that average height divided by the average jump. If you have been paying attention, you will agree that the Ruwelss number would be 54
